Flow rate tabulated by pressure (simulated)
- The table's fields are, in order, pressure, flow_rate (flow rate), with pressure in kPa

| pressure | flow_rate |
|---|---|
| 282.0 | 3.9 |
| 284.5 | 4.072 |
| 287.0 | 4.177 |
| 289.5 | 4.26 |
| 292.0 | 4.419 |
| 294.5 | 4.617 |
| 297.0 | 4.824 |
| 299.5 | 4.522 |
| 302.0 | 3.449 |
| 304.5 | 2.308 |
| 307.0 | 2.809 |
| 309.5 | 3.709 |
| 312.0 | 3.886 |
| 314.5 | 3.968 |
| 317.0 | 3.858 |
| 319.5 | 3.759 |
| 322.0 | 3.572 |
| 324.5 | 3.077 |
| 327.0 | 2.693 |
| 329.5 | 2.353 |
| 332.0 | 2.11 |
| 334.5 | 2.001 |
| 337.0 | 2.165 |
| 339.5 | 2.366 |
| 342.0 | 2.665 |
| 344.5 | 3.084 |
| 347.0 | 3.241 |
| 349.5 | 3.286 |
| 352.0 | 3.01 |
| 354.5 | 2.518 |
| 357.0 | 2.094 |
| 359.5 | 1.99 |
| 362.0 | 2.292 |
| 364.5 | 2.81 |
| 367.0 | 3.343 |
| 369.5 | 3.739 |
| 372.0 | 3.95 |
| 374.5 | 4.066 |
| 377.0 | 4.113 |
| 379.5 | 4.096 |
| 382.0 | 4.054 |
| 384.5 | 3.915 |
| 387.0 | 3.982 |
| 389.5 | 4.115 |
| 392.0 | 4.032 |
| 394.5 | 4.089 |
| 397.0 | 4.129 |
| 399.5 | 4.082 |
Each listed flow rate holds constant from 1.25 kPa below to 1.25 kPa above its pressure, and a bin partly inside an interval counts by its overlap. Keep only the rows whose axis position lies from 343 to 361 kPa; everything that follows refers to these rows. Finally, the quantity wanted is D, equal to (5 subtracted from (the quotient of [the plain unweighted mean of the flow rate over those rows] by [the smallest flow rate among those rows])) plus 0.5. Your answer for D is -3.1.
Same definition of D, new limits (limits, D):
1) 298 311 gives -3.0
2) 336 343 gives -3.4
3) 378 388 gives -3.5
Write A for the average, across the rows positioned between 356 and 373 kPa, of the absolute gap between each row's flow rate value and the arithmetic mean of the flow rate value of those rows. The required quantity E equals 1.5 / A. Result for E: 2.2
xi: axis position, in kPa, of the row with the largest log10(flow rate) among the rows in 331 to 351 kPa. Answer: 349.5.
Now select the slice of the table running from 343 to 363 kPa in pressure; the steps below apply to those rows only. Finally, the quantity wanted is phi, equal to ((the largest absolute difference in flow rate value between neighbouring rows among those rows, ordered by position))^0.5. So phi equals 0.70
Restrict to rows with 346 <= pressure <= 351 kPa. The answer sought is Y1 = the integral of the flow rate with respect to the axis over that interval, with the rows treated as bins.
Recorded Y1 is 16.3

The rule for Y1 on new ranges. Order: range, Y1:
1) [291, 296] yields 22.7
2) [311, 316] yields 19.6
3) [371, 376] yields 20.1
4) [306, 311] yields 16.6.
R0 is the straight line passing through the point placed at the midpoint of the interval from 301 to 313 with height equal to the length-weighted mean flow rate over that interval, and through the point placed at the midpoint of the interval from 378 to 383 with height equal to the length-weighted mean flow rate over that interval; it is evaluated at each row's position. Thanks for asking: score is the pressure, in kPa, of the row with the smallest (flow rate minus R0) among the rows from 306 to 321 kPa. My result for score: 307.0 kPa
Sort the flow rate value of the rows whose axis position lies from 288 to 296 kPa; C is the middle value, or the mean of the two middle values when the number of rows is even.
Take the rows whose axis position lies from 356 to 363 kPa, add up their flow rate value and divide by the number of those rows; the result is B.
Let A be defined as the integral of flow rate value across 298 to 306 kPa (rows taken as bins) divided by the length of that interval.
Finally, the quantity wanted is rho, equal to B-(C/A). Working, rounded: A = 3.45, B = 2.13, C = 4.4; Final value 0.84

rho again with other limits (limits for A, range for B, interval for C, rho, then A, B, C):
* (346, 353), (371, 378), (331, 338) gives 3.38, 3.18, 4.04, 2.1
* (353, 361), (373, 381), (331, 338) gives 3.14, 2.23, 4.09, 2.1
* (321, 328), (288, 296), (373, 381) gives 3.12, 3.11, 4.43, 4.1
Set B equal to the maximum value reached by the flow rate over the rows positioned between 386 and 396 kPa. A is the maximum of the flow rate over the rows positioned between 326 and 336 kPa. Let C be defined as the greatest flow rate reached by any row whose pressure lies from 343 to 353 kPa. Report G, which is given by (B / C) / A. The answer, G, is 0.47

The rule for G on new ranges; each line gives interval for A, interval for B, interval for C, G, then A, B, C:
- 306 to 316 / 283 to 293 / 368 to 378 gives 0.27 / 3.968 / 4.419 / 4.113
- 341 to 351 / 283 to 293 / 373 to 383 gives 0.33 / 3.286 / 4.419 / 4.113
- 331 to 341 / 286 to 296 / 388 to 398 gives 0.47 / 2.366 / 4.617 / 4.129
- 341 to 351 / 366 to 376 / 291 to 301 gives 0.26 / 3.286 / 4.066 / 4.824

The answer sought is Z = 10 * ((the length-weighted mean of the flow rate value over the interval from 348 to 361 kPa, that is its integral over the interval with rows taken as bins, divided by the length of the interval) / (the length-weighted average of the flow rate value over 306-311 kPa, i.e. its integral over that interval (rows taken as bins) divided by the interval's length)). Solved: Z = 7.8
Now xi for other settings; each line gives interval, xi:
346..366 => 349.5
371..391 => 389.5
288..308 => 297.0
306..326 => 314.5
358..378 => 377.0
